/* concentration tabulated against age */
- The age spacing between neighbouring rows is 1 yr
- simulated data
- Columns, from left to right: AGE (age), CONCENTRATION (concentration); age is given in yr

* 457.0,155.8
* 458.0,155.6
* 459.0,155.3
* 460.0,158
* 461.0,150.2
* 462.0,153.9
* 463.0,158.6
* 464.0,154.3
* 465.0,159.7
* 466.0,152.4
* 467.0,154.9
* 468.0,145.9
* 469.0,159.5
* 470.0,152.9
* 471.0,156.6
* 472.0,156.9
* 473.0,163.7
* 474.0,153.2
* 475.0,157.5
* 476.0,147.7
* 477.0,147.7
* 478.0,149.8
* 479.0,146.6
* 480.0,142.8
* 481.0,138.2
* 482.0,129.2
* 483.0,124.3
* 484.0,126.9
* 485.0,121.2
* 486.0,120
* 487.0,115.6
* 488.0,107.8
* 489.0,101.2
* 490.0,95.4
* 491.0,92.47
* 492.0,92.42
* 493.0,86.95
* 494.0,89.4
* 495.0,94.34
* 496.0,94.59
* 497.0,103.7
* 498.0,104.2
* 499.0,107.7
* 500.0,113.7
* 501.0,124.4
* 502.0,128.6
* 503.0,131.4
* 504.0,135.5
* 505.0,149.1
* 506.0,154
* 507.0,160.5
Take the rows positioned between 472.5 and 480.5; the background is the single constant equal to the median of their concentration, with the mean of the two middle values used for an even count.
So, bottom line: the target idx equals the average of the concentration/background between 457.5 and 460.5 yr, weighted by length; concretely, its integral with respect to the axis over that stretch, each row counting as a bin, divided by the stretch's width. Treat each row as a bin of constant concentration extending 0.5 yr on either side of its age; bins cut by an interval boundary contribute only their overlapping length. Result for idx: 1.05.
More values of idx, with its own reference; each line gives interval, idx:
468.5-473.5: 1.06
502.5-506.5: 0.96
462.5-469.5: 1.04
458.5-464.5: 1.04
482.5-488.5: 0.80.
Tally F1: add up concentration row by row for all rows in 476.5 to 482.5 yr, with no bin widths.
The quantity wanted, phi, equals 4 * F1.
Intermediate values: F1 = 854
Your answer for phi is 3417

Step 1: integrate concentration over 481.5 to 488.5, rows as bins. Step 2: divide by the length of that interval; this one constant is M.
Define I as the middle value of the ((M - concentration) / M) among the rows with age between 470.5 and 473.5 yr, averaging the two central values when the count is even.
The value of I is -0.30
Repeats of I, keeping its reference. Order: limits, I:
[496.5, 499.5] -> 0.14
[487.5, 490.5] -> 0.16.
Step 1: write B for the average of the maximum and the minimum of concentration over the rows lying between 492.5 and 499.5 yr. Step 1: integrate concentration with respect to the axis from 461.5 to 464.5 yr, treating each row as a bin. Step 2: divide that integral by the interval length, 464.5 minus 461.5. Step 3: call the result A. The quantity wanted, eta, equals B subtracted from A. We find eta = 58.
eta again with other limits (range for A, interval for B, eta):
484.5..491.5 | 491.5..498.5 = 12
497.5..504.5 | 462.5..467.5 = -35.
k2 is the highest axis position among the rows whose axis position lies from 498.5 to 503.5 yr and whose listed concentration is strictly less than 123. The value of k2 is 500.0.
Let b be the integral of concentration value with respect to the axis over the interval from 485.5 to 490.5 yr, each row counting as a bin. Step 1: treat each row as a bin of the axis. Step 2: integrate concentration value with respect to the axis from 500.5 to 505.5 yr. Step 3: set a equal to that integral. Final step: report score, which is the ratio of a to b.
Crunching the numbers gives 1.2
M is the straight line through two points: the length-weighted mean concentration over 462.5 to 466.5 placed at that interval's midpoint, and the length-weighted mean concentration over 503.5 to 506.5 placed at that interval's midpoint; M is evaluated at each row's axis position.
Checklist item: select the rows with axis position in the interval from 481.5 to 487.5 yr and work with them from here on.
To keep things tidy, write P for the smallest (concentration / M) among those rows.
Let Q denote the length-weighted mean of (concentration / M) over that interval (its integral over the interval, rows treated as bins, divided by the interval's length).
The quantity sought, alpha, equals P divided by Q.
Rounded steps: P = 0.77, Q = 0.81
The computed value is 0.94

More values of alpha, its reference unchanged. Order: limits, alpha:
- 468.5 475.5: 0.97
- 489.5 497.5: 0.93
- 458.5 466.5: 0.96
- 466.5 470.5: 0.95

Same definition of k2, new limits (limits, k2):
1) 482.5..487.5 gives 487.0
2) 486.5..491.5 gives 491.0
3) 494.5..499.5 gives 499.0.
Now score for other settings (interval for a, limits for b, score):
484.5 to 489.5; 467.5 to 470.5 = 1.2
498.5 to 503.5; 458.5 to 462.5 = 1.0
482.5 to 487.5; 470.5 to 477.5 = 0.6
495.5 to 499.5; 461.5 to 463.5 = 1.3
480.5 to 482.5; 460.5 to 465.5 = 0.3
